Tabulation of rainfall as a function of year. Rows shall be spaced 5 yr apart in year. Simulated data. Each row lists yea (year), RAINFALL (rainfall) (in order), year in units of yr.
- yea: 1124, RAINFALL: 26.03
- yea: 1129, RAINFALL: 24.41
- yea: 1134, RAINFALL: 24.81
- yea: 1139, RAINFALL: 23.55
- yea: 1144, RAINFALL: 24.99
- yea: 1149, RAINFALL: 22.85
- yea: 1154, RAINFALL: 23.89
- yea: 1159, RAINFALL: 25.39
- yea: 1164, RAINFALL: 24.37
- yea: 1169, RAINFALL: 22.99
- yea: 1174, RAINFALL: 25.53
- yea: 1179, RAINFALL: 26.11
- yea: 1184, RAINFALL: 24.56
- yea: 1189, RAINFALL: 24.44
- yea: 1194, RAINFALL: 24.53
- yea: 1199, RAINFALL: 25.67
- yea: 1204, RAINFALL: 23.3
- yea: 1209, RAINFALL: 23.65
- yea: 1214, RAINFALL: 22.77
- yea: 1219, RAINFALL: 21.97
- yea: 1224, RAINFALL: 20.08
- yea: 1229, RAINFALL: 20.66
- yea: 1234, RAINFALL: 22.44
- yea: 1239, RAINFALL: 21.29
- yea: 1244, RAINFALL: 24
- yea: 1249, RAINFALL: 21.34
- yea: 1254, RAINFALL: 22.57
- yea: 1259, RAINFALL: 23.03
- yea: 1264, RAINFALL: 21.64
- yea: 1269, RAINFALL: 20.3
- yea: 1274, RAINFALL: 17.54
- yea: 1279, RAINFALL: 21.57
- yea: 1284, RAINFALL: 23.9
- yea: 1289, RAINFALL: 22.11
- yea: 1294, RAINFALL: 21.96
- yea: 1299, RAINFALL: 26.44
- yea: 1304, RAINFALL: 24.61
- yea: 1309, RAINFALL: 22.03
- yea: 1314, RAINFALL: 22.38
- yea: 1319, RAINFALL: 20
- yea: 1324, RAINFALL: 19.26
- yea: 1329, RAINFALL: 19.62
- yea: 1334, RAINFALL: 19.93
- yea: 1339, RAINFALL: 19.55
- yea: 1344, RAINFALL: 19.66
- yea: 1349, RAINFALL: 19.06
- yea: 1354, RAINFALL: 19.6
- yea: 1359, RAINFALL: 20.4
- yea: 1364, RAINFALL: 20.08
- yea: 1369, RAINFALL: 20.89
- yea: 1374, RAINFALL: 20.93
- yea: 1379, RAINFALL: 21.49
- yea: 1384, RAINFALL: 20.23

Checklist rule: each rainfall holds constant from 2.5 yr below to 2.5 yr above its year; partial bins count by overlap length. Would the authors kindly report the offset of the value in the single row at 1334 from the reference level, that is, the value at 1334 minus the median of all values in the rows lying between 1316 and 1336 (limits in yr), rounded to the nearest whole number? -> 0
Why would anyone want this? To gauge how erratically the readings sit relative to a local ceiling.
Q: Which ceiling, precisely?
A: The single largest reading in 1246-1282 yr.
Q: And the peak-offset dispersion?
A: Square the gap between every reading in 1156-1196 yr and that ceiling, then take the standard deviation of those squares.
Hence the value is 3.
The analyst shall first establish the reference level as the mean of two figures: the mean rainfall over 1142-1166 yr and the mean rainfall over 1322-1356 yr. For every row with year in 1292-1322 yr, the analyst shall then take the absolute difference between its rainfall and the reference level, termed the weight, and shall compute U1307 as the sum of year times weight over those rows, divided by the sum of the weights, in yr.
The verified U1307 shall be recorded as 1305.1 yr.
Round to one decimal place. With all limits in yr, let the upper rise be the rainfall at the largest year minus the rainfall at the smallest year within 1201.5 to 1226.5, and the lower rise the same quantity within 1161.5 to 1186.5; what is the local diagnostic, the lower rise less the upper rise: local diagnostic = 3.4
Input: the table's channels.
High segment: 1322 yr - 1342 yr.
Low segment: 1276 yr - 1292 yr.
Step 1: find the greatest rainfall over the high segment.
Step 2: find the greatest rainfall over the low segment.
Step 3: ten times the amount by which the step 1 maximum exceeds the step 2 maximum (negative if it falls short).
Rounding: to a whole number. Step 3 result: -40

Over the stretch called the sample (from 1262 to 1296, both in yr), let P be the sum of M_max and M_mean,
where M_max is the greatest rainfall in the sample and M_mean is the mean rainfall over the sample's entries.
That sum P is 45.2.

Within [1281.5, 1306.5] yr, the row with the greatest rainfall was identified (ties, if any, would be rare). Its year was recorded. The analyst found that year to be 1299 yr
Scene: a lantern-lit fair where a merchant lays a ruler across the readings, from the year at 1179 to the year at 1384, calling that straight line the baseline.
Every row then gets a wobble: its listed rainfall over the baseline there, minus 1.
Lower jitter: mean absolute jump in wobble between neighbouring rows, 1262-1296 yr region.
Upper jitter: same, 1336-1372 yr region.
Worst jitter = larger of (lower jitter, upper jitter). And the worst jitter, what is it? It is 0.087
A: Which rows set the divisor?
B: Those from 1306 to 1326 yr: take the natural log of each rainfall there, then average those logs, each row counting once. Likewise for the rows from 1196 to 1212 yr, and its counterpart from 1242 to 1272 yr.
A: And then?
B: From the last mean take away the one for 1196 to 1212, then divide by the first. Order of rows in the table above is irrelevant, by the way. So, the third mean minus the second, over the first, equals -0.03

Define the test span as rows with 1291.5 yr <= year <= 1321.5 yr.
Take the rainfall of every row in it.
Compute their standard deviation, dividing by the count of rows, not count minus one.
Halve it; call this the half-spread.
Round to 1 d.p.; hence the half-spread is 1.0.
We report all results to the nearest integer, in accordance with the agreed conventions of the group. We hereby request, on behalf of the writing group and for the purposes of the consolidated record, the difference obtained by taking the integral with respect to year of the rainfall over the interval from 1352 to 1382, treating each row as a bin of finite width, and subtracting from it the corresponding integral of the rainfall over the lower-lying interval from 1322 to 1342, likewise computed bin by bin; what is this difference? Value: 225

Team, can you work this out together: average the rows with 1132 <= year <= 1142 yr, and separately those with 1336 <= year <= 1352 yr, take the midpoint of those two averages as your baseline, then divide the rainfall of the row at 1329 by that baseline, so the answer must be 0.90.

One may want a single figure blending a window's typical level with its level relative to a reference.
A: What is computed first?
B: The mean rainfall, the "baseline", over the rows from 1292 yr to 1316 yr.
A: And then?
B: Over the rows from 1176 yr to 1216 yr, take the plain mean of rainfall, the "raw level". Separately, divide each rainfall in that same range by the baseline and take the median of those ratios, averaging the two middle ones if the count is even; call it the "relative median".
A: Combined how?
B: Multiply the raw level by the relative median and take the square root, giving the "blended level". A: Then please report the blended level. 5.04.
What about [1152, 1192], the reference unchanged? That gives 5.07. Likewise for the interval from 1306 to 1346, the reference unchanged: 4.14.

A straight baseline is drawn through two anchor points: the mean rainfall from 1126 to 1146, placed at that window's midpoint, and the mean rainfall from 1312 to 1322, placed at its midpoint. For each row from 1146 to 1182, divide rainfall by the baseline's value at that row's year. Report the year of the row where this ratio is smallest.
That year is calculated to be 1149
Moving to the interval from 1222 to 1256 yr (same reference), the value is 1224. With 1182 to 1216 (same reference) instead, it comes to 1214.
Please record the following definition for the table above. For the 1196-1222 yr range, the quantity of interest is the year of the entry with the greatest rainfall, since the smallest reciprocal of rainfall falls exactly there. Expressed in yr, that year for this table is 1199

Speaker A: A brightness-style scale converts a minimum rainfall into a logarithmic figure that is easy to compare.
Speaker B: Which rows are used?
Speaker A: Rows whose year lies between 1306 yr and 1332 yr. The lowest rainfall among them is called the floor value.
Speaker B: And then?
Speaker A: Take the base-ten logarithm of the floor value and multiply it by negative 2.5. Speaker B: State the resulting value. -3.21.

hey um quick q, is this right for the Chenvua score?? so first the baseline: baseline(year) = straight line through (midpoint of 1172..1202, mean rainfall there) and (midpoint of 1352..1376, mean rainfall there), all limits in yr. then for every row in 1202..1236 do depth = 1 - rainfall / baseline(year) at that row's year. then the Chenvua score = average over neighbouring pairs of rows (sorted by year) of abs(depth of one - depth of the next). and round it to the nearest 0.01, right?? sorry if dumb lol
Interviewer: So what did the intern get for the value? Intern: 0.04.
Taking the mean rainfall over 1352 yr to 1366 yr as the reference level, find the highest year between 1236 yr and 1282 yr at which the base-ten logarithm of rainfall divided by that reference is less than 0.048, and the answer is 1279 yr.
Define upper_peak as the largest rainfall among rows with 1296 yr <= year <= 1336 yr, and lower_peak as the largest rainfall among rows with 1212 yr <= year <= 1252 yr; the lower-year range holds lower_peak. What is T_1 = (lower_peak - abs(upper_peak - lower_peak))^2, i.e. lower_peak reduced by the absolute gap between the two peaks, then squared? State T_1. 465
